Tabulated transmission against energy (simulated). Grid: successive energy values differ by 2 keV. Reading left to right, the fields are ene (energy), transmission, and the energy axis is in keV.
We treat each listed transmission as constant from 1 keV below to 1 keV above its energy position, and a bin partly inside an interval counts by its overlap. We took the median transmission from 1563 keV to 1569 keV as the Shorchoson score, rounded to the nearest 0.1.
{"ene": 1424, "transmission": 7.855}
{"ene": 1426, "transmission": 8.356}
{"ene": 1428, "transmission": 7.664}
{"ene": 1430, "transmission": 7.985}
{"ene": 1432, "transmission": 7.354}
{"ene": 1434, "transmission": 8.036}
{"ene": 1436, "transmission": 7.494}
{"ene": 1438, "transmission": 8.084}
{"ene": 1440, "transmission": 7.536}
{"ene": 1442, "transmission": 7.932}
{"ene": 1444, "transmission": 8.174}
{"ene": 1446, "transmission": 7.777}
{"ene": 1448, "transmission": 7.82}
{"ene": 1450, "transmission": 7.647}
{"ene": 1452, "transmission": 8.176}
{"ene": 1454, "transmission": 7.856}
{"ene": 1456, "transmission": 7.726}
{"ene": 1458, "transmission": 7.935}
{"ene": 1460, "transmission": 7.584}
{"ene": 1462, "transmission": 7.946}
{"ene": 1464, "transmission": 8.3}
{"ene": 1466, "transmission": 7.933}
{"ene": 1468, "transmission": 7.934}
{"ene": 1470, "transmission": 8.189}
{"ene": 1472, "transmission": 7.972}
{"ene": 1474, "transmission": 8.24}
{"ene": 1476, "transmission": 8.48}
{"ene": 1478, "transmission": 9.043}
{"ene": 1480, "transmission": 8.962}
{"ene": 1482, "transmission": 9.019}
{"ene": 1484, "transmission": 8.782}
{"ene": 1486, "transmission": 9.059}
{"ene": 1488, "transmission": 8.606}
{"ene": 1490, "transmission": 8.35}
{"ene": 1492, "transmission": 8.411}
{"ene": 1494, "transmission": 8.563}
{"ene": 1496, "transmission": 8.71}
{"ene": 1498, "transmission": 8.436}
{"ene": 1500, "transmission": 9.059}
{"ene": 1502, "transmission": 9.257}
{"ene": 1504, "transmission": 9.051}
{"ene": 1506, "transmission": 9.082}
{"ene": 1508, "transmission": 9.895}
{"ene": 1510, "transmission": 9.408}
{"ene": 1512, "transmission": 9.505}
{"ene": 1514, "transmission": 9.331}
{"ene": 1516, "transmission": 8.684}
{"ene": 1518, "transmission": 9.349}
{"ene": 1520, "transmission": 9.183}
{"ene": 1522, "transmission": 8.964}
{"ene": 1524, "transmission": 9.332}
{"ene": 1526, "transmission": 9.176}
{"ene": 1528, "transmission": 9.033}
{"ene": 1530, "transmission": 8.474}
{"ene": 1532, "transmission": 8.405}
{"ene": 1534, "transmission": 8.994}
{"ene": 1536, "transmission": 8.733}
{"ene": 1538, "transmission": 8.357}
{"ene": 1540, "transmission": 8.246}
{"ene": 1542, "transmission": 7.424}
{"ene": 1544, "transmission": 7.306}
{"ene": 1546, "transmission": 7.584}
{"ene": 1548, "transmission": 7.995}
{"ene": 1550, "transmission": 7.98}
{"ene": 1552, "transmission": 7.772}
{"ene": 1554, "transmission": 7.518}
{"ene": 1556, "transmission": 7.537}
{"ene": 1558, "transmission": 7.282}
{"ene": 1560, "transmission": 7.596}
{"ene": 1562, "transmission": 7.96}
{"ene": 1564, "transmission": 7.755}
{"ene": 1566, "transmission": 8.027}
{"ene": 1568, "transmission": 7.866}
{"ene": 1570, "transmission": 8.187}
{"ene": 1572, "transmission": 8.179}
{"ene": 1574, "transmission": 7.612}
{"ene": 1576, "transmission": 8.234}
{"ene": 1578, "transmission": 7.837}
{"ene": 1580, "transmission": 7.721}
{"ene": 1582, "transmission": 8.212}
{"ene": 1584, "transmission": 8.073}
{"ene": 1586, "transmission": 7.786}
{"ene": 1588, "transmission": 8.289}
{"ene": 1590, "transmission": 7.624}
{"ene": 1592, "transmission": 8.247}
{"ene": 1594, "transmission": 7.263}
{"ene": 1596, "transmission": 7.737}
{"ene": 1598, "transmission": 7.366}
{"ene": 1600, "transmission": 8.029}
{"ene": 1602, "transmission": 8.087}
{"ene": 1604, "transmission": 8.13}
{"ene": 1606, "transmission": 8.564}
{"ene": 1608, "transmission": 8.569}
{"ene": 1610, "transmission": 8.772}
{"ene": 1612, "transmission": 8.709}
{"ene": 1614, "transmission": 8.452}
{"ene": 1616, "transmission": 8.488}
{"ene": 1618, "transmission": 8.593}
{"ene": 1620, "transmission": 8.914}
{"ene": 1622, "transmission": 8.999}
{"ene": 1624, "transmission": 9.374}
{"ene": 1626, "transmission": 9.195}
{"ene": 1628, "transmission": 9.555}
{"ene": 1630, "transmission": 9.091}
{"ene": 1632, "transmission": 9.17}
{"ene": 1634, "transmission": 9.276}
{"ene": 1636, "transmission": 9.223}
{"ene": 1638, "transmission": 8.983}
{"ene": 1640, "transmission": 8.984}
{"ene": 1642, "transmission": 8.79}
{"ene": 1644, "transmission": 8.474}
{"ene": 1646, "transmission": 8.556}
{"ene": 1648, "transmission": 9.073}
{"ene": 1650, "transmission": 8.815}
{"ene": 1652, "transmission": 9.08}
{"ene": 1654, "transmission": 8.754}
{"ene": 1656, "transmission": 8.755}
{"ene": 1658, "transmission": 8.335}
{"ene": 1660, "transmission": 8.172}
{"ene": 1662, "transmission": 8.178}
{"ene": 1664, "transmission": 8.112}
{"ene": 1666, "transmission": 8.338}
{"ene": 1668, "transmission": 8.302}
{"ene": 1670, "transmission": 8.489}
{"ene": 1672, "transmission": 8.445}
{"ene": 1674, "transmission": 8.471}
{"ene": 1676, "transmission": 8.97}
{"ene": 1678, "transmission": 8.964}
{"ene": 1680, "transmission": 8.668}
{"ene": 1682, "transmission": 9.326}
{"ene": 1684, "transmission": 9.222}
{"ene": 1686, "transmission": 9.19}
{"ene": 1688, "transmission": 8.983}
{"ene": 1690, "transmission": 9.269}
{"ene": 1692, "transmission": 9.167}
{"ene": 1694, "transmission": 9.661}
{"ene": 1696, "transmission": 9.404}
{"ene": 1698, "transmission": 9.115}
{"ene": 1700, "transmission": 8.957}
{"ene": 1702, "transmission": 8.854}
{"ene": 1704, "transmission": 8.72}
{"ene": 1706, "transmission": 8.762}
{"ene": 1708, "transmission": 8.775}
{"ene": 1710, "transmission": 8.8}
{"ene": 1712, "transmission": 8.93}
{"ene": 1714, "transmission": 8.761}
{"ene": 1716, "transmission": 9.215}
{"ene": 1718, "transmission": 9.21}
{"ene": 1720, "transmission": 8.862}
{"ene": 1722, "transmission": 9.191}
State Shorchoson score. 7.9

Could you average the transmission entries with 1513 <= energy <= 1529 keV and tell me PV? 9.13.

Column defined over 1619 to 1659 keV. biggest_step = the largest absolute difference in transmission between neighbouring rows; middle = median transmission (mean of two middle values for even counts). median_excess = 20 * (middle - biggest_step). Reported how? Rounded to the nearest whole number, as 169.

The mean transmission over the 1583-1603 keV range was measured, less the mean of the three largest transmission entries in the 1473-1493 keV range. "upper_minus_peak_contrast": -1.2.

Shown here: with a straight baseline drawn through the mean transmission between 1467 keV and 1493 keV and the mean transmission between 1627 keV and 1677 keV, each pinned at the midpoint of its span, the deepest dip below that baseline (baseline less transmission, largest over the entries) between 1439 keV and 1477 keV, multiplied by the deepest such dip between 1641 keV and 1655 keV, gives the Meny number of 0.2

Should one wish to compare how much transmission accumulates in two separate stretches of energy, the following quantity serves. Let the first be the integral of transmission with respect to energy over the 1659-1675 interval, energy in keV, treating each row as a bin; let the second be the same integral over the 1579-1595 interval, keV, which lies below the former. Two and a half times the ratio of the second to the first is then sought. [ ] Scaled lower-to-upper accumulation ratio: 2.38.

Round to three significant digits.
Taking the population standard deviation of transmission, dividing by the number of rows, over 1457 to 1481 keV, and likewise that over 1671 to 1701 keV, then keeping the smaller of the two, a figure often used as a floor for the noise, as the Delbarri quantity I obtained 0.323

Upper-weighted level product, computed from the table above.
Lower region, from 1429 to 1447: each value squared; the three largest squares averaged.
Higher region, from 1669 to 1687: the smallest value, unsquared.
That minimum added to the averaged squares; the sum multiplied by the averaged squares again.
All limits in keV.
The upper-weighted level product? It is 4855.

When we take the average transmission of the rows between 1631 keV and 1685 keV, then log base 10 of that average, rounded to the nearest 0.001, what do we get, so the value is 0.941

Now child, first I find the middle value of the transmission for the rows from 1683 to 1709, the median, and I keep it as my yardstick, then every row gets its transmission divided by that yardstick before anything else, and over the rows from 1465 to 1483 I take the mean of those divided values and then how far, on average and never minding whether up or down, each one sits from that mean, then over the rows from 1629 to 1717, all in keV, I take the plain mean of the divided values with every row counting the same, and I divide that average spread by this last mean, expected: 0.046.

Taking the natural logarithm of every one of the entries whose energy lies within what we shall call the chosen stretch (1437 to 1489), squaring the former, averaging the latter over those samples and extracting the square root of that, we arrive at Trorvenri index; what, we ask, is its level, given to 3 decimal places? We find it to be 2.101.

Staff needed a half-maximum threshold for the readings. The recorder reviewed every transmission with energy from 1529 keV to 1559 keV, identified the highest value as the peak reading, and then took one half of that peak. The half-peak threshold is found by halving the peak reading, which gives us 4.50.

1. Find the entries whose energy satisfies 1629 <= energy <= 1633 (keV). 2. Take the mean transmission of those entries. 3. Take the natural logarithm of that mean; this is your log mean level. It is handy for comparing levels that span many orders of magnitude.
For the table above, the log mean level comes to 2.21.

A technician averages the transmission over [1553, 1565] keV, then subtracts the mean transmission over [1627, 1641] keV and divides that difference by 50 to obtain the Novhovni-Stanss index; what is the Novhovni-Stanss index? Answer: -0.032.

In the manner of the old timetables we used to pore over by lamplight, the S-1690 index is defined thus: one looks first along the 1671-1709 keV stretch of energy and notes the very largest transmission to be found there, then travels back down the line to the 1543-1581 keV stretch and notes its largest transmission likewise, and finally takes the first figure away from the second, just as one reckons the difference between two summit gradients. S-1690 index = -1.4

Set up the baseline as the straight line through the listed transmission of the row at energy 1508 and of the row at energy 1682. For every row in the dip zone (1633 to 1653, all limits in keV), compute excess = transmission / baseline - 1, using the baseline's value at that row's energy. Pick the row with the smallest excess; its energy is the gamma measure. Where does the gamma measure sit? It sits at 1644 keV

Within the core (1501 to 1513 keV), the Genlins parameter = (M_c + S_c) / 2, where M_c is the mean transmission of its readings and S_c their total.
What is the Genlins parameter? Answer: 32.8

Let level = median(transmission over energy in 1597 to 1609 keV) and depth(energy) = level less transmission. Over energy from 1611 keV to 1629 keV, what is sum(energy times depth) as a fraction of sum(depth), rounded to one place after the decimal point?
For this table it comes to 1622.1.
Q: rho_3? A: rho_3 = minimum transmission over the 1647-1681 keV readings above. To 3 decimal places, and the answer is 8.112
